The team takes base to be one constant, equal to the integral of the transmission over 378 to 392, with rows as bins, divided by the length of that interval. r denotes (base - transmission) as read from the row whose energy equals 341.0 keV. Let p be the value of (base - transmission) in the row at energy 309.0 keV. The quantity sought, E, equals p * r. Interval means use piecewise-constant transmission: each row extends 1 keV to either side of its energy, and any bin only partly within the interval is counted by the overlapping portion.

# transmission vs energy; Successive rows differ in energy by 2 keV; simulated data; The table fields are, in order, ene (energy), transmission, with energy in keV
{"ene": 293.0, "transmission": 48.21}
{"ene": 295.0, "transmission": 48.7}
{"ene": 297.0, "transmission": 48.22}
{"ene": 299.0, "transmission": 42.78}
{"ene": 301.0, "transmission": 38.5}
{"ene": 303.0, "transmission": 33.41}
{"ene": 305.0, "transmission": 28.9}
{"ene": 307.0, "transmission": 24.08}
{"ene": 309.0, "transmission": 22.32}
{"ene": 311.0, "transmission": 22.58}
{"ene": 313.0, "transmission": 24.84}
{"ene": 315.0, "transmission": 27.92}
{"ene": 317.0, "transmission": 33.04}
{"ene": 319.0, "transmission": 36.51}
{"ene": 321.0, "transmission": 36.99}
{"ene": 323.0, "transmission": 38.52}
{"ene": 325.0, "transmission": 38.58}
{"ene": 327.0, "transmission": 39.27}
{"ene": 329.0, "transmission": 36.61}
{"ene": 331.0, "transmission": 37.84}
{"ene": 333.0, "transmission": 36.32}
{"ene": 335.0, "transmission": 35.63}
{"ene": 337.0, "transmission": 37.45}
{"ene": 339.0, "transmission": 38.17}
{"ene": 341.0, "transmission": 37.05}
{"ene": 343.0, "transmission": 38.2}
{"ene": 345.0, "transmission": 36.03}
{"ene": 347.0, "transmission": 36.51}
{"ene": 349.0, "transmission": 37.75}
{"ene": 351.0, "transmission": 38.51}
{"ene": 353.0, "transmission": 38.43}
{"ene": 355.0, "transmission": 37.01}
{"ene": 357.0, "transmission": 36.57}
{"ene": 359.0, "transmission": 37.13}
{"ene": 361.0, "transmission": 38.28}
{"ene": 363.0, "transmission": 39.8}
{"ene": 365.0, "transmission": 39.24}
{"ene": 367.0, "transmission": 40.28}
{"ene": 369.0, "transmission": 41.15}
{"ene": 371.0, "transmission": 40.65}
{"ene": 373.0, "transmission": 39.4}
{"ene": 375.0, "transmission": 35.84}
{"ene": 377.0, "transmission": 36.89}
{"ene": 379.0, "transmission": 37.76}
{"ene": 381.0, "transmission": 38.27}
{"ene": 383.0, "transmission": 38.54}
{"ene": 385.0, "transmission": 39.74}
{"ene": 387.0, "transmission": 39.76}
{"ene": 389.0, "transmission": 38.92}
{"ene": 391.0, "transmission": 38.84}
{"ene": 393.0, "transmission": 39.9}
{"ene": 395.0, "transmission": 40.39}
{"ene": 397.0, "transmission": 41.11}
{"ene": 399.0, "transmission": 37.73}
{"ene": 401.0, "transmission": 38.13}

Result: 29.4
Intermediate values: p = 16.5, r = 1.8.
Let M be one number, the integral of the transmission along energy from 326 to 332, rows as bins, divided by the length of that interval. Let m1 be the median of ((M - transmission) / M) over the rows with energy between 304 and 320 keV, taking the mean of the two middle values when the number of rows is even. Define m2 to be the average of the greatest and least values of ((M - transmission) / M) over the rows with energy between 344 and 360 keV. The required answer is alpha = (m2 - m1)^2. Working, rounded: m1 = 0.304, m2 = 0.02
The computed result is 0.083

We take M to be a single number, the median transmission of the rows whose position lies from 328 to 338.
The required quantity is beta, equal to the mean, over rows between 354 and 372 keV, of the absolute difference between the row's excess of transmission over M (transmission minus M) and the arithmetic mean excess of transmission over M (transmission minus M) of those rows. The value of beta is 1.5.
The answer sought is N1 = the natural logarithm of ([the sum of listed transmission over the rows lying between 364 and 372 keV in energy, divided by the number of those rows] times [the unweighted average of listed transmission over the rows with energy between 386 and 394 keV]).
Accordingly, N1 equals 7.37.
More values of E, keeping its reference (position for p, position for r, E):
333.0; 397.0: -5.7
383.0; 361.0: 0.2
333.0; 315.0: 27.4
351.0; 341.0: 0.6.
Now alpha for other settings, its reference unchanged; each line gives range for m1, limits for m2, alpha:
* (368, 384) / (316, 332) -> 0.004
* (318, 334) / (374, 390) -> 0.000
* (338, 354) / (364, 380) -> 0.000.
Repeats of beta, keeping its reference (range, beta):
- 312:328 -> 4.4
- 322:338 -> 1.0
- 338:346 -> 0.8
